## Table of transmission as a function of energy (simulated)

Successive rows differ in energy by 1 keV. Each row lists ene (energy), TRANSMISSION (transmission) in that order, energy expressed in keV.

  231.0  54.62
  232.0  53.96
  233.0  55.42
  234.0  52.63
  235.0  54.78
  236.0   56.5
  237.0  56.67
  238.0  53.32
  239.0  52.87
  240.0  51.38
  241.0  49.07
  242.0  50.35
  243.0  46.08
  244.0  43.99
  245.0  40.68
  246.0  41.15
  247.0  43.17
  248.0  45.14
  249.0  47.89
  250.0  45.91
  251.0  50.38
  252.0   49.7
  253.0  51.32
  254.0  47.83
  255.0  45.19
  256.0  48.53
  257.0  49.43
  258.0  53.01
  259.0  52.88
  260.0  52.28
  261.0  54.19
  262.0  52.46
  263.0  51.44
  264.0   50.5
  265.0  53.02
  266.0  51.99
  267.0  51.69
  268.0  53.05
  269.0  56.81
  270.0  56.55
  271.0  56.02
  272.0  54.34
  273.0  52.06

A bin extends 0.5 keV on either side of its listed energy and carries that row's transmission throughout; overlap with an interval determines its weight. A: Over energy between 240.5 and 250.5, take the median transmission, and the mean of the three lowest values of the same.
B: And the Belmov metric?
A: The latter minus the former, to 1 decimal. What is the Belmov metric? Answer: -3.9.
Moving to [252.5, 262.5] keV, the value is -4.6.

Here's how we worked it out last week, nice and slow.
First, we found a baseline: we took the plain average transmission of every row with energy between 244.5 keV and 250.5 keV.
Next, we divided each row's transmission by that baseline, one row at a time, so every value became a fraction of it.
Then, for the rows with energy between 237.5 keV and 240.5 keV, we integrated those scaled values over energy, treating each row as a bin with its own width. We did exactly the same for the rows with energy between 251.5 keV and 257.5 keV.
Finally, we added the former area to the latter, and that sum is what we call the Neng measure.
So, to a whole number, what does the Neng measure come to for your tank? 10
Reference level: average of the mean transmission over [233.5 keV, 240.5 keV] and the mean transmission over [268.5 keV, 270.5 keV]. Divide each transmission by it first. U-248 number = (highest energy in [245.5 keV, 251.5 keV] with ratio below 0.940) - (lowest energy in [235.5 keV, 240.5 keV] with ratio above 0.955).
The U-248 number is 15 keV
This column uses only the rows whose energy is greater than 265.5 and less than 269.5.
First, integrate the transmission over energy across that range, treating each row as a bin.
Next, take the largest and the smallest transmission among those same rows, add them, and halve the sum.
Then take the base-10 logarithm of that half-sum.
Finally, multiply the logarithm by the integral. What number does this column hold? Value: 370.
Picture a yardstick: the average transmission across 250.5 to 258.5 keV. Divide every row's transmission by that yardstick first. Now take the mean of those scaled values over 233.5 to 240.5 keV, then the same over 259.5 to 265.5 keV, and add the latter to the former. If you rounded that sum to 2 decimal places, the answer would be 2.15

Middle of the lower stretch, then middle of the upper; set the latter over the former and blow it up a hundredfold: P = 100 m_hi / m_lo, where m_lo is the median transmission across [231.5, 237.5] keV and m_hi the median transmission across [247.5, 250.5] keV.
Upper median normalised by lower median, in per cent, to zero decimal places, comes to 83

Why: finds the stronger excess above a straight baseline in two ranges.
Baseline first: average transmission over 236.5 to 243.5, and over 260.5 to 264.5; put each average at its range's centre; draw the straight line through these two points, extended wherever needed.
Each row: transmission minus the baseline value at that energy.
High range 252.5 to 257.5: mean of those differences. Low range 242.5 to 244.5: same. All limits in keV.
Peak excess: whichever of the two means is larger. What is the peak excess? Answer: -3.4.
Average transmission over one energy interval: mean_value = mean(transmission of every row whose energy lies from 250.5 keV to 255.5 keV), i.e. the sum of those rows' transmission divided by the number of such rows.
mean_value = 49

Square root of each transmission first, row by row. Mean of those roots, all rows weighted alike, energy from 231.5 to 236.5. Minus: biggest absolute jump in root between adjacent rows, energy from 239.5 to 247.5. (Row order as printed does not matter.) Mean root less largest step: 7.09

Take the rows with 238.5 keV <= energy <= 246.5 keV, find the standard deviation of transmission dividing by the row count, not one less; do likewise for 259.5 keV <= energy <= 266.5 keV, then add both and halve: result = 2.7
